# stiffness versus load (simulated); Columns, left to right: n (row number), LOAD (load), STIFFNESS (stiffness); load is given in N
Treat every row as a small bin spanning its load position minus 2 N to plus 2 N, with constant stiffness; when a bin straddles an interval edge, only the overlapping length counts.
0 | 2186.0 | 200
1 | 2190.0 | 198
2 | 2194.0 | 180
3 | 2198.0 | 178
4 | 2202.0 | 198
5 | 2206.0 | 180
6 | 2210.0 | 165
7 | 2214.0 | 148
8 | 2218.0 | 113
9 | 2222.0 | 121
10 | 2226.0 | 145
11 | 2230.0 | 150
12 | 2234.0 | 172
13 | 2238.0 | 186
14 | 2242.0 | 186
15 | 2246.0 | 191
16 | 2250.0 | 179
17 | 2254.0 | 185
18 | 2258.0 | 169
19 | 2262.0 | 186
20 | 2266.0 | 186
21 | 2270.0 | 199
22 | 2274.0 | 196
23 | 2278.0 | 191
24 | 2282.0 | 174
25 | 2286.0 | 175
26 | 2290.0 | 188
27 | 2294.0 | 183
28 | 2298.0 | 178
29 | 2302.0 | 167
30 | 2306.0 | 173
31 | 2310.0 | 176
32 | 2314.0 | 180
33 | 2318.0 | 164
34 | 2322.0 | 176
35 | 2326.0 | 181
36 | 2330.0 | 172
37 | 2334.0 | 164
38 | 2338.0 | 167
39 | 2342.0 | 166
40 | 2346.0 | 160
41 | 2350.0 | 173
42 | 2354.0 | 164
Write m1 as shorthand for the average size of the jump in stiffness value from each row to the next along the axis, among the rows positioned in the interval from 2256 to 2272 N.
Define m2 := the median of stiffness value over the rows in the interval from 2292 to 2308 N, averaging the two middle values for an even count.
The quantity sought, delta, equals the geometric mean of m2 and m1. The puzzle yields 41.9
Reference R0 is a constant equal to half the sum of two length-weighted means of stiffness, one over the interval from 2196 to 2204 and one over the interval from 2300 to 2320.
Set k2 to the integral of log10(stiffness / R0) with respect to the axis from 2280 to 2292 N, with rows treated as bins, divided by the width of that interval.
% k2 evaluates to 0.00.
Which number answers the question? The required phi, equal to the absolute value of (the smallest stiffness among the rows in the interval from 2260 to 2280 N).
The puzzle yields 186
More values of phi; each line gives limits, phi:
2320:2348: 160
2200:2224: 113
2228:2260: 150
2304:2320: 164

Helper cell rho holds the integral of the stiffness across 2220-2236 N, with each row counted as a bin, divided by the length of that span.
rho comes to 147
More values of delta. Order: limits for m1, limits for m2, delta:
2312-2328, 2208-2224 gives 38.5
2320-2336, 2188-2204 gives 37.2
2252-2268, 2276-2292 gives 44.7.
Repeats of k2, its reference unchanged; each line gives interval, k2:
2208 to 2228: -0.12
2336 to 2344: -0.03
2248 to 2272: 0.01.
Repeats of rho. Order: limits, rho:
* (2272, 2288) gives 184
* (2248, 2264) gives 180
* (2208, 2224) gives 137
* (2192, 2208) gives 184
